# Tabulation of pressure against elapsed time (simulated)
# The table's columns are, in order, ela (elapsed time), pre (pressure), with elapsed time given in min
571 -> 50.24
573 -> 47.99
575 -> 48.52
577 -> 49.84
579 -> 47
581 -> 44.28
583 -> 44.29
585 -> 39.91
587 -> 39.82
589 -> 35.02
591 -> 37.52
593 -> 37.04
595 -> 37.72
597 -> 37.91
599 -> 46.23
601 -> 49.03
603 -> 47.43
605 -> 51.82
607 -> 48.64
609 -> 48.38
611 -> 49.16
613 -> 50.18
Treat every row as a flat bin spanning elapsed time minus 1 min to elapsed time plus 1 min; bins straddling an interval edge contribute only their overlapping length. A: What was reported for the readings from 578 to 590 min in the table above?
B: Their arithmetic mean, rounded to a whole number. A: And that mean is 42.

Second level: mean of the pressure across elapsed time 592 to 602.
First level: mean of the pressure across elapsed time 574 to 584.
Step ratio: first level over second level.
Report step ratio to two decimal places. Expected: 1.13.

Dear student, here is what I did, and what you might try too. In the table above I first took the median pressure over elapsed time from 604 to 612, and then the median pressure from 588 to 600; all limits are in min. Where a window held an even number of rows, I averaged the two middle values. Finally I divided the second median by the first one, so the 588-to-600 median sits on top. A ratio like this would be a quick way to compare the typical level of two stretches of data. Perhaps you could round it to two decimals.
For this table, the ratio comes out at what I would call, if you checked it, 0.77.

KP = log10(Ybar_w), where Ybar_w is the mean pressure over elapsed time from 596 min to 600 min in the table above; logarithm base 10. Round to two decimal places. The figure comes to 1.62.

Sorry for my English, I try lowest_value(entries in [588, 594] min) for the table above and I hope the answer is 35.02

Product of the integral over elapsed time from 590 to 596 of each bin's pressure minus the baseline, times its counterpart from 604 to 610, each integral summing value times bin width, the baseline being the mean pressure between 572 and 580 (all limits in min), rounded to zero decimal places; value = -501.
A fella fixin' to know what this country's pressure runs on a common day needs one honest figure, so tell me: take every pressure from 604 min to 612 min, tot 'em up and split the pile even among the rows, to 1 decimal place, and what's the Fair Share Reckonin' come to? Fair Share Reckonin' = 49.5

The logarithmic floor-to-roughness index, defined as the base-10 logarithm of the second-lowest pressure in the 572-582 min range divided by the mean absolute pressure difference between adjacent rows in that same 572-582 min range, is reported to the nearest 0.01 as 1.40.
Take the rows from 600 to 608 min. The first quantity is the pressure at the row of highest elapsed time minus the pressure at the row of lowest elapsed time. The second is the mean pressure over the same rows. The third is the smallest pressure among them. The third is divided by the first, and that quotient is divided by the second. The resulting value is -2.5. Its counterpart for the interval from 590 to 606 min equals 0.1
